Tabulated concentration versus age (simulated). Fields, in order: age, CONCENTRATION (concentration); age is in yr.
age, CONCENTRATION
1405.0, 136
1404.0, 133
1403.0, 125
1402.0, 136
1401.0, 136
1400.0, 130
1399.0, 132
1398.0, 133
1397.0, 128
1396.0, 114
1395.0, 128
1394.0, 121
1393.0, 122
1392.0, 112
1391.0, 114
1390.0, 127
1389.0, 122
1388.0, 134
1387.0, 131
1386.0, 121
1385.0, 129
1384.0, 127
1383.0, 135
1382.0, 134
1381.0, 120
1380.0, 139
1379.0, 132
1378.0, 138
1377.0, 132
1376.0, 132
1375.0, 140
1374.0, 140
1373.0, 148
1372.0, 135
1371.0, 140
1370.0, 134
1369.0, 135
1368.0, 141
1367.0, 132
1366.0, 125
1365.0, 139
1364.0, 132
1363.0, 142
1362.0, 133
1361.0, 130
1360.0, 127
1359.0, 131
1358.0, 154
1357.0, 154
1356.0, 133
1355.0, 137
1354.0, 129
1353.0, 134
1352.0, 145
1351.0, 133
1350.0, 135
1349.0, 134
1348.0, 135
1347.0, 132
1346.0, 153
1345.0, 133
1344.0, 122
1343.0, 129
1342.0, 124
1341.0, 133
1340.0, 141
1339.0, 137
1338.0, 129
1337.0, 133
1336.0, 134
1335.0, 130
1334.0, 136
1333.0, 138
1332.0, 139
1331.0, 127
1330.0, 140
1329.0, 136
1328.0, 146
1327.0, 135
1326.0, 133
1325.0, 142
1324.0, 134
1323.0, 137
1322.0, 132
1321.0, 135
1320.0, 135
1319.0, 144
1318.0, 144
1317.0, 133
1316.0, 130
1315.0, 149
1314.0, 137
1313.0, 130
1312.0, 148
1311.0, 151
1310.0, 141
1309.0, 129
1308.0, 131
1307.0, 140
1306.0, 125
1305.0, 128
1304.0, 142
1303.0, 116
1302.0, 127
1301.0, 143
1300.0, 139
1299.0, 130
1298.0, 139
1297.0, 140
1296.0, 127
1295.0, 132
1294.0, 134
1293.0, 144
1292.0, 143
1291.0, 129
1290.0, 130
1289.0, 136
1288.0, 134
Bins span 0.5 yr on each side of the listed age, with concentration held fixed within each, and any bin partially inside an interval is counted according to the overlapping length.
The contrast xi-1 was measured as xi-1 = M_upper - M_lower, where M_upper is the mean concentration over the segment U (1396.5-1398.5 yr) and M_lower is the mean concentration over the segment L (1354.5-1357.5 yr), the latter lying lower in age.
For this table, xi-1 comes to -11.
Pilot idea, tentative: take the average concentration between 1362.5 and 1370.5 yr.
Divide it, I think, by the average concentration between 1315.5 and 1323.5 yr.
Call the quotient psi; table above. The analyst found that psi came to 0.99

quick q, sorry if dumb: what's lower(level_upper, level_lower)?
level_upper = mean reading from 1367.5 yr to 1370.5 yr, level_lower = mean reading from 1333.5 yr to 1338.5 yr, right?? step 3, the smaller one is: 132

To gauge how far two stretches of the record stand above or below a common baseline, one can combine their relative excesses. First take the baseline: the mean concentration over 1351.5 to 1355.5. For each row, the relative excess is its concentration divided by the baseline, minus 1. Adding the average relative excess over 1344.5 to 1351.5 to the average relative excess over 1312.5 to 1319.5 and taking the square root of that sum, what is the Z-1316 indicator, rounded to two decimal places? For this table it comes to 0.12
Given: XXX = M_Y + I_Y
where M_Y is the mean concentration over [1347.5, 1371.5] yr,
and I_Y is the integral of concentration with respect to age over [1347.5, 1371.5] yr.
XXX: 3400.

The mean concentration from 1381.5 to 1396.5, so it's 125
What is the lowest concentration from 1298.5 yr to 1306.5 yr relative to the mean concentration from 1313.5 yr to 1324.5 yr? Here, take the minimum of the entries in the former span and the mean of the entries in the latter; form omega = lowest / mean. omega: 0.85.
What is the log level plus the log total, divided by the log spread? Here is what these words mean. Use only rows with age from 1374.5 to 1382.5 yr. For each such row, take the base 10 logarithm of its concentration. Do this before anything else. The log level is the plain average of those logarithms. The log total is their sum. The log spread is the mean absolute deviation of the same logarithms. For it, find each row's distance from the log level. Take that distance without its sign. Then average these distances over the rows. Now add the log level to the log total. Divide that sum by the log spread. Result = 1328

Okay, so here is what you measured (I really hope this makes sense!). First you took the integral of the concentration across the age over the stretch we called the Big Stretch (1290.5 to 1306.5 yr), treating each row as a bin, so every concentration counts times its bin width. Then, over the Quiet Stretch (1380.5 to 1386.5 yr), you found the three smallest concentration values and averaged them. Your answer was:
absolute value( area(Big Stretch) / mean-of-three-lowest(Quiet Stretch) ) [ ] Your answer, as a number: 17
